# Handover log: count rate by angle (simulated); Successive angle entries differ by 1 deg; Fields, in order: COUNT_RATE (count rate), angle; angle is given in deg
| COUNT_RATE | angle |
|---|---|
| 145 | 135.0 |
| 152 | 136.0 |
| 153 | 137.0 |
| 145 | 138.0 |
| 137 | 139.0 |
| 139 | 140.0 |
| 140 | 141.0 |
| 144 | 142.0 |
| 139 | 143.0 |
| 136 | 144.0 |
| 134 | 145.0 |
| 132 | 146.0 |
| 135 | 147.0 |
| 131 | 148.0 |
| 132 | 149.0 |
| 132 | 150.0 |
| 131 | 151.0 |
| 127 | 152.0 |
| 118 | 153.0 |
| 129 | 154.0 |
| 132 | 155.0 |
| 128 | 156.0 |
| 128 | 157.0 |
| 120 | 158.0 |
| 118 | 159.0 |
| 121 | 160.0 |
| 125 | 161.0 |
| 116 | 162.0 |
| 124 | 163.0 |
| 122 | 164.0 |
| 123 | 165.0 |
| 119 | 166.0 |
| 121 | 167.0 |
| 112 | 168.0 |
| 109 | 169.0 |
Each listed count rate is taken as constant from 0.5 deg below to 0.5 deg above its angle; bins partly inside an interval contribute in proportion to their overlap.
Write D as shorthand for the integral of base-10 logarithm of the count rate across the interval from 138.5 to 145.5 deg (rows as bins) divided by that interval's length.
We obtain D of 2.14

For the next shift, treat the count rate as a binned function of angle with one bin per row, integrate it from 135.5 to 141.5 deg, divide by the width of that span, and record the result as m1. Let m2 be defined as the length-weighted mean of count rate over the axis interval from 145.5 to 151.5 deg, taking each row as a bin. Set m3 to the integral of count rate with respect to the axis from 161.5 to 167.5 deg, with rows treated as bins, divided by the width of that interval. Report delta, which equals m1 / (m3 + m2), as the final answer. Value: 0.57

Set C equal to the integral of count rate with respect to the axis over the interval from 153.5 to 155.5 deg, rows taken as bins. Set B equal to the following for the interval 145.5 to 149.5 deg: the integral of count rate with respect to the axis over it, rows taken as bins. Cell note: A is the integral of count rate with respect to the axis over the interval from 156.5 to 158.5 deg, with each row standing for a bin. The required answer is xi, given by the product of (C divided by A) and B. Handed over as 558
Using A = 248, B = 530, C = 261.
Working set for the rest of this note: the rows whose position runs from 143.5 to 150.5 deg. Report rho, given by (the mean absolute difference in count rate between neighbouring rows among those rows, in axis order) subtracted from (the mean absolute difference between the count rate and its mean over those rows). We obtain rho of -0.4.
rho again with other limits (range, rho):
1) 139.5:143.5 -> -1.6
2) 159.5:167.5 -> -2.2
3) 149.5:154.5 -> -2.3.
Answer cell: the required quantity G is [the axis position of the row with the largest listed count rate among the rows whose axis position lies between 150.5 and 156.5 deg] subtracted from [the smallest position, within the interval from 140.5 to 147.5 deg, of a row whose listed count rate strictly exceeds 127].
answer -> -14 deg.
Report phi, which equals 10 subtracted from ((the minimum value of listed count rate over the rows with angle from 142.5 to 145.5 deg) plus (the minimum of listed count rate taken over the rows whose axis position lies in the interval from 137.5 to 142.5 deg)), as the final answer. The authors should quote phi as 261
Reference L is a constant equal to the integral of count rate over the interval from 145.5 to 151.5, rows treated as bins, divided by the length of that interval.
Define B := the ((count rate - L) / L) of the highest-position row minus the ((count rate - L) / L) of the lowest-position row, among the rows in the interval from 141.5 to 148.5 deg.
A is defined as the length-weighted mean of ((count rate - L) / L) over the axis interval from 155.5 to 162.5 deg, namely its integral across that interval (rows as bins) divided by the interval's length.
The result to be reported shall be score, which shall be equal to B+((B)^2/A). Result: -0.23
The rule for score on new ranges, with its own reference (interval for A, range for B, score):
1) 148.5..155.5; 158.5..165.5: -0.02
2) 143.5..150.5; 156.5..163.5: 0.09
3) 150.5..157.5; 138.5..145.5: -0.04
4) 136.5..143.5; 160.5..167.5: -0.02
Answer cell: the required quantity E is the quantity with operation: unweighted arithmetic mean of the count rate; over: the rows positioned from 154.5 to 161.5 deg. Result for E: 125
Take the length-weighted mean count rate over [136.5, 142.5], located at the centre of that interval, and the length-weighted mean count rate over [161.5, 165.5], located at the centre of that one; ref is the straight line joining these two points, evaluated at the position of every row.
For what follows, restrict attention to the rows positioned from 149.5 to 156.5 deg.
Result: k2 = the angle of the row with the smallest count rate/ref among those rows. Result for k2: 153.0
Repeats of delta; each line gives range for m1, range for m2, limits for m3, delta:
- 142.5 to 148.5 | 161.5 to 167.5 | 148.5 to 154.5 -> 0.54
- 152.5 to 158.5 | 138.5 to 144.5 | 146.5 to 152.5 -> 0.47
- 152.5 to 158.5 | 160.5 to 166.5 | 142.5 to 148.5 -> 0.49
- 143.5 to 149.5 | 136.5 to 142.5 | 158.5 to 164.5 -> 0.51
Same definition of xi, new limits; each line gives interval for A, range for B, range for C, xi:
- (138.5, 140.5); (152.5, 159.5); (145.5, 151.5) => 2508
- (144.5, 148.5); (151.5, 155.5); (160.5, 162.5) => 229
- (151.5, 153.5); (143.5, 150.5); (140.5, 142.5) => 1080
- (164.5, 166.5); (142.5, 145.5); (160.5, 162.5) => 407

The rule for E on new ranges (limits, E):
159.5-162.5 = 121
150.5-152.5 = 129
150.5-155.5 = 127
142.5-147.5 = 135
